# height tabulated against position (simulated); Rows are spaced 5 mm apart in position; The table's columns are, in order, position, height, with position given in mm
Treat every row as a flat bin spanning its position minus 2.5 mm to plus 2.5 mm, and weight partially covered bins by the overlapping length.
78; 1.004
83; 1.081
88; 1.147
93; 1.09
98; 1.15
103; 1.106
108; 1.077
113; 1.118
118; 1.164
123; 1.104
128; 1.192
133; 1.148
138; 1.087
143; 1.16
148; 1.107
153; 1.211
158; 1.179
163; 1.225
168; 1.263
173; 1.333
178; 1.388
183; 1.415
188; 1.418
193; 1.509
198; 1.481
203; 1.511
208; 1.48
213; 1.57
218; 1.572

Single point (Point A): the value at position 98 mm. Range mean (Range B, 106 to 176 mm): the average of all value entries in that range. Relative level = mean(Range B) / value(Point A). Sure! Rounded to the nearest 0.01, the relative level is 1.02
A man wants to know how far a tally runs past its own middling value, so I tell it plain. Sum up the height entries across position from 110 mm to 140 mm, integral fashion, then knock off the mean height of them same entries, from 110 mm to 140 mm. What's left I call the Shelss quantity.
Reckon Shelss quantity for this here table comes 32.9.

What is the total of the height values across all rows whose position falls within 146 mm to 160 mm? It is 3.50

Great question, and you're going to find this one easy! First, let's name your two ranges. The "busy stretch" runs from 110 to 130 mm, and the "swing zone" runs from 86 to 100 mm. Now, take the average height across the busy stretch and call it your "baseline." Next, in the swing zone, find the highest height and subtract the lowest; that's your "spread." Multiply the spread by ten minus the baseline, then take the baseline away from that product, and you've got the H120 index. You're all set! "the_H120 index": -0.61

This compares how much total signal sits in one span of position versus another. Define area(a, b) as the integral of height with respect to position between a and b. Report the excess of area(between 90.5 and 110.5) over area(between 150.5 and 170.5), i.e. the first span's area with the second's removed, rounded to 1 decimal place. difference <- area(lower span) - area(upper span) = -2.3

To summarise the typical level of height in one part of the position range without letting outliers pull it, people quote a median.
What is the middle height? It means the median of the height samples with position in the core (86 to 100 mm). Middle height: 1.15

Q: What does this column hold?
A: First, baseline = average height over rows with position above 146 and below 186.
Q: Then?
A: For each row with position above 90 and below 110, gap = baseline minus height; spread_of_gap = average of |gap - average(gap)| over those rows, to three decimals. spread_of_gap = 0.022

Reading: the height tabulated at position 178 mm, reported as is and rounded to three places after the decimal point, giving 1.388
